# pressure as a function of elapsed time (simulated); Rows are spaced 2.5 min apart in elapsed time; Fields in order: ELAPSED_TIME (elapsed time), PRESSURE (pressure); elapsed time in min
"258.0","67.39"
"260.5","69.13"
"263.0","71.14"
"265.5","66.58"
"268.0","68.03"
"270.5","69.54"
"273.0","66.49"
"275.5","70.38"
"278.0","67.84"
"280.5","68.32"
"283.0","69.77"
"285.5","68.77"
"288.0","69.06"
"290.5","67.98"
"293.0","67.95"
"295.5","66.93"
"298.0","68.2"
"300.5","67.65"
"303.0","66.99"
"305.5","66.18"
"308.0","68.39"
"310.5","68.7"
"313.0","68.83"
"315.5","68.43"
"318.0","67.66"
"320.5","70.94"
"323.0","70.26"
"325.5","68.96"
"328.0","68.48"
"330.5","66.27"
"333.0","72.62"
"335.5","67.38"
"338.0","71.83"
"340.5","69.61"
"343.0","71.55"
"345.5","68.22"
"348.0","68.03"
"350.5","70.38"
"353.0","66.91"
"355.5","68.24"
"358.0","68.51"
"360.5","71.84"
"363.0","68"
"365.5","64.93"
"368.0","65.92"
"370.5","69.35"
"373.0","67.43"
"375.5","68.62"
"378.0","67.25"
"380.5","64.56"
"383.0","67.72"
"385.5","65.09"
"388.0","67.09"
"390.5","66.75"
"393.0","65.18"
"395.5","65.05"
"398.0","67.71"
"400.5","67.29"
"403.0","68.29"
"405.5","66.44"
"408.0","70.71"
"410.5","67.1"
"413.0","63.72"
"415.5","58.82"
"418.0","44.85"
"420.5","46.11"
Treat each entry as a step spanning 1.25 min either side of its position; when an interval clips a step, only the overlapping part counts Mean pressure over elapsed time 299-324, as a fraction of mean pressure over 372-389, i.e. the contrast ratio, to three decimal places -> 1.024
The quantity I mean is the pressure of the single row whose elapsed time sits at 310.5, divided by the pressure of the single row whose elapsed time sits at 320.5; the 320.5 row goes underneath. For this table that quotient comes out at 0.97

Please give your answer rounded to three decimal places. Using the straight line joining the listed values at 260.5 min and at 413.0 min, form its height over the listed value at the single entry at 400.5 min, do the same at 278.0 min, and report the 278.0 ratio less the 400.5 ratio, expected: 0.056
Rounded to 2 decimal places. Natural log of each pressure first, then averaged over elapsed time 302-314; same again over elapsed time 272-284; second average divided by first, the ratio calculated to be 1.00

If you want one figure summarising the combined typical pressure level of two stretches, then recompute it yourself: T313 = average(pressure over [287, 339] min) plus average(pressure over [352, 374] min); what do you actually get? 136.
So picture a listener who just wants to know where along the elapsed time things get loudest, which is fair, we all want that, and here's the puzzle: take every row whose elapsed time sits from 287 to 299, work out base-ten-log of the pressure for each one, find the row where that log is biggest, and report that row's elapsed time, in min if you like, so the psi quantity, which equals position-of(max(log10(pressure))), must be 288.0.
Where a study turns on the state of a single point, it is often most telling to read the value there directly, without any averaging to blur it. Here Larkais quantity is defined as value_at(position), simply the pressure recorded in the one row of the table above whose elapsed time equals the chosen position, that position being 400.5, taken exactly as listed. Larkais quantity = 67.29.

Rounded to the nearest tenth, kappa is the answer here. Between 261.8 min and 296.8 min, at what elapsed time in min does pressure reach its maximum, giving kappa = 263.0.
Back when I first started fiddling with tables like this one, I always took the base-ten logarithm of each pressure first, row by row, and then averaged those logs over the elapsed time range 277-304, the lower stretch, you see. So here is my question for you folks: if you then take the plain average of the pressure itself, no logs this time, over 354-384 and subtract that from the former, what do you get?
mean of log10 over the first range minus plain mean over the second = -65.9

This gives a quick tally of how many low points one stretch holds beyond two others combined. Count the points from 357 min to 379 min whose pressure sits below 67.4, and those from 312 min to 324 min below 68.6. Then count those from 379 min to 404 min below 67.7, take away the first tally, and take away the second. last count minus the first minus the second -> 2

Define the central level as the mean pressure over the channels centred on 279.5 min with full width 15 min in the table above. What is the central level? 68.6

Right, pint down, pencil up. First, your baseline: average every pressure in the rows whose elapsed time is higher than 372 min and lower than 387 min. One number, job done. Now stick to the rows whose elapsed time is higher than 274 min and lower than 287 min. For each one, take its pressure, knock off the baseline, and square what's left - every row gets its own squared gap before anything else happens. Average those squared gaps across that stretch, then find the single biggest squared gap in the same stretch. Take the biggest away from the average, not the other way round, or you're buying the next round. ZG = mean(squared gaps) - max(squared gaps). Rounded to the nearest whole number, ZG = -7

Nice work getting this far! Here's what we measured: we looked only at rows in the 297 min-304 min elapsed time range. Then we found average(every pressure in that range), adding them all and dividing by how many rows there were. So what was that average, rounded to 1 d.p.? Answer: 67.6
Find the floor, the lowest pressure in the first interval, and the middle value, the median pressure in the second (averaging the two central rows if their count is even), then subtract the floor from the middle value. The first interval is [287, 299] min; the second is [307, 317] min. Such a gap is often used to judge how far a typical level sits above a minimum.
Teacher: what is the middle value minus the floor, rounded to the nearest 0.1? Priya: 1.6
